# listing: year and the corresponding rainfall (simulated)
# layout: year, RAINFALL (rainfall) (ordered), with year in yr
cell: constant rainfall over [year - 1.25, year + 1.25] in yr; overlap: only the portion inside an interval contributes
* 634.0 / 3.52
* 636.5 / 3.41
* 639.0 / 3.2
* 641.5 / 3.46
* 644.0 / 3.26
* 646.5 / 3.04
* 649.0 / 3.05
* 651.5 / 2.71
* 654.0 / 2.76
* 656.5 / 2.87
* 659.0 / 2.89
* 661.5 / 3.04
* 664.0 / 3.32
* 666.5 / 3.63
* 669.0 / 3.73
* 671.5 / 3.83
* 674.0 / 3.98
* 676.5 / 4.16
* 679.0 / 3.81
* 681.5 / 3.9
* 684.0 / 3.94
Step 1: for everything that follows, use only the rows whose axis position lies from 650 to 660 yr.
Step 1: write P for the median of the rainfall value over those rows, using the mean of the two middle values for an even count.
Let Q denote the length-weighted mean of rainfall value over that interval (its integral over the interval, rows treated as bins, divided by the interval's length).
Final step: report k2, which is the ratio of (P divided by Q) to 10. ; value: 0.100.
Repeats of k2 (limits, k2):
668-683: 0.099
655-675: 0.102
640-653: 0.098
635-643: 0.102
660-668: 0.100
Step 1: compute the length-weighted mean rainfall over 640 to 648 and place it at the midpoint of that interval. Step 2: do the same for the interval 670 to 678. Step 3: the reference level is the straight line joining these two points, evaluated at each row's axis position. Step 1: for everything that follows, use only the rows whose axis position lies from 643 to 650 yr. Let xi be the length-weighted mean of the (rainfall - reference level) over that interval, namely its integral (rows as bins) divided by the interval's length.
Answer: -0.19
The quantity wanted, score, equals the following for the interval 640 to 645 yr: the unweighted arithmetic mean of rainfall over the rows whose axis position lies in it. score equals 3.4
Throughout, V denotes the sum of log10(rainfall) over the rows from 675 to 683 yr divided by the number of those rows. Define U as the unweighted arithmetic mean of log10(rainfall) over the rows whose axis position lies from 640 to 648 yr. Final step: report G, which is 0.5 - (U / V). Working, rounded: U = 0.512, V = 0.60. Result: -0.36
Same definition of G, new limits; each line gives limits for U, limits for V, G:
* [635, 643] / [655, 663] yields -0.63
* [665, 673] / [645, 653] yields -0.72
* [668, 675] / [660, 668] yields -0.62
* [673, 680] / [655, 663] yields -0.78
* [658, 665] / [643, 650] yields -0.49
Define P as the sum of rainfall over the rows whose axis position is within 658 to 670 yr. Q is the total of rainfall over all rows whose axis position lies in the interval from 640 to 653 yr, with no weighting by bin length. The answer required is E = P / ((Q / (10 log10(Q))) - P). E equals -1.09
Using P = 17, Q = 16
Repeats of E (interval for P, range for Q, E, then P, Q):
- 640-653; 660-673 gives -1.10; 16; 18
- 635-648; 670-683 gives -1.10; 16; 20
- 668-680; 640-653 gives -1.07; 20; 16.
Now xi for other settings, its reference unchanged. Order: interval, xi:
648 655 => -0.59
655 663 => -0.67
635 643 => 0.24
